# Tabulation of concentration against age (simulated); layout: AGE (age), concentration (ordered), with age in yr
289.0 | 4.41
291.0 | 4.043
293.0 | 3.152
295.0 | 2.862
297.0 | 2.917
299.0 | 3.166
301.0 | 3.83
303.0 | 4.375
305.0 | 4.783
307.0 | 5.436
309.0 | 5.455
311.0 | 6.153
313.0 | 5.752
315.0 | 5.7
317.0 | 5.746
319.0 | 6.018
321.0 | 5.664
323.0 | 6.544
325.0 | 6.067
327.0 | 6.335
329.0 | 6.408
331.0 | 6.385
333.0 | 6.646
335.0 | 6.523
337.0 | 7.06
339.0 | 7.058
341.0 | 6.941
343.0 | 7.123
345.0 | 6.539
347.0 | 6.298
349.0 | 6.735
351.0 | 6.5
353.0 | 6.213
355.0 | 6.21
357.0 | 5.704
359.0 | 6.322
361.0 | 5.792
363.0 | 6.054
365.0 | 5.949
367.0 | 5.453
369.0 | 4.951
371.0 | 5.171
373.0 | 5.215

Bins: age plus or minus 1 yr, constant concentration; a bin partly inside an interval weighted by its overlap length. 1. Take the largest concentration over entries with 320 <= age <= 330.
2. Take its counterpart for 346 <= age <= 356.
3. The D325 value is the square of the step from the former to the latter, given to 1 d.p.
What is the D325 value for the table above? 0.0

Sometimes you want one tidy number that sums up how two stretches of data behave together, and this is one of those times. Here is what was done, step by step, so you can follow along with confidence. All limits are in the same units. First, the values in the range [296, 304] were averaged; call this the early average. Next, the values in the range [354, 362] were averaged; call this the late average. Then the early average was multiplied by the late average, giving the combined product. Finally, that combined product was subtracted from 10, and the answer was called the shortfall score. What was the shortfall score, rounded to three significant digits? -11.5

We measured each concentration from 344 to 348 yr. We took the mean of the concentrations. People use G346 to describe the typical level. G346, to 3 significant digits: 6.42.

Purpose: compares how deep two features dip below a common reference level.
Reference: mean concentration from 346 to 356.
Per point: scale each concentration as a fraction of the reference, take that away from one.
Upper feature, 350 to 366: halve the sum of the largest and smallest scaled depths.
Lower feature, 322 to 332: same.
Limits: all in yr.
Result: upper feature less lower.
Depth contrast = 0.03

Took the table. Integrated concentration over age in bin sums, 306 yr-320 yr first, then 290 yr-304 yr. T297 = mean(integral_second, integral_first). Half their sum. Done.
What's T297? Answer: 65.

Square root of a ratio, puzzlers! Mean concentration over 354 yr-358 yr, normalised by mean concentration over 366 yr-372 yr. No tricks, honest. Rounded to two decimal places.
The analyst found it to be 1.07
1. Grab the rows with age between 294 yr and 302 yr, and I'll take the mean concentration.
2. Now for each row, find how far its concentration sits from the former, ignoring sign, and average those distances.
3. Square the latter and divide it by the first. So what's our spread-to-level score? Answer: 0.032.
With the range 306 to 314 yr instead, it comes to 0.011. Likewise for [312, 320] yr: 0.002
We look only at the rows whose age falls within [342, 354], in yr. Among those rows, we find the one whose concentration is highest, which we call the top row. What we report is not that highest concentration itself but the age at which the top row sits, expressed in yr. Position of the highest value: 343.0 yr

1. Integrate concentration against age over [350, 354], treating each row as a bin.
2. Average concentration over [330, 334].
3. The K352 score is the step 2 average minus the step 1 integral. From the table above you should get -19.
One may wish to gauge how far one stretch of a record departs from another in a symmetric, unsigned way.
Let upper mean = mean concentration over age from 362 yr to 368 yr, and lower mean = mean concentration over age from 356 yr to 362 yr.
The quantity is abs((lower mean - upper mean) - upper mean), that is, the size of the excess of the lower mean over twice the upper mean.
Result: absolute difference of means 5.7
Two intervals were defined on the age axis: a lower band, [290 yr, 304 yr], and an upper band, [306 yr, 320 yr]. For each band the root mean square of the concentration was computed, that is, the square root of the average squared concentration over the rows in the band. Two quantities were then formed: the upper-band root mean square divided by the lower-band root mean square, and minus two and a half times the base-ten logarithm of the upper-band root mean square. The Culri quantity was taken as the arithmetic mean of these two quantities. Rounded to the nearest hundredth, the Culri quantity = -0.13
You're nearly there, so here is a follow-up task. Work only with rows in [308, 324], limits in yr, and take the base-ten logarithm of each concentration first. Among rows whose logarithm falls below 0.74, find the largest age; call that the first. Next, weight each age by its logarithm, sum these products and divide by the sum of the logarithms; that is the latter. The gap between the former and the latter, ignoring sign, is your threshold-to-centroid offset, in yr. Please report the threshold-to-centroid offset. 7.1 yr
